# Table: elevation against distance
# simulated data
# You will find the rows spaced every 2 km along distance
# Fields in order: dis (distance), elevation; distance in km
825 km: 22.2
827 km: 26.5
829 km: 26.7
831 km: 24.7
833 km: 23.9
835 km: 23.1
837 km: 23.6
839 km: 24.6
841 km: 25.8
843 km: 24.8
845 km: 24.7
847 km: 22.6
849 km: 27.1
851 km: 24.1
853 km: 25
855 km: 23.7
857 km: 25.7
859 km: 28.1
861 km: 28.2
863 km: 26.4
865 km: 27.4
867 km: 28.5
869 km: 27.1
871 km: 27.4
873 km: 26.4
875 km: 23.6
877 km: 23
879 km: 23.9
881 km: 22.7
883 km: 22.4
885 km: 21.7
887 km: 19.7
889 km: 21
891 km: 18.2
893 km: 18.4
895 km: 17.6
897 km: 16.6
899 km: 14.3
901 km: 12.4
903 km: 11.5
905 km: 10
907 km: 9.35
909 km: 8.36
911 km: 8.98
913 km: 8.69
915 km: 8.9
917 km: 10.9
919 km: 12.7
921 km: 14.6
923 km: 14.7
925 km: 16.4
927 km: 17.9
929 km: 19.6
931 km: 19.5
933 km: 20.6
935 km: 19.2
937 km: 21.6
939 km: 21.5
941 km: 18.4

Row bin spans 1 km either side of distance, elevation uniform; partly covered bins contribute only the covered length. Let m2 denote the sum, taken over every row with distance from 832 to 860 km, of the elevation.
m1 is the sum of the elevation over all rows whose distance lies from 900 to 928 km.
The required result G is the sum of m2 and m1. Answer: 512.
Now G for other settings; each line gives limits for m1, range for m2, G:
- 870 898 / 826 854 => 650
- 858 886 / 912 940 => 584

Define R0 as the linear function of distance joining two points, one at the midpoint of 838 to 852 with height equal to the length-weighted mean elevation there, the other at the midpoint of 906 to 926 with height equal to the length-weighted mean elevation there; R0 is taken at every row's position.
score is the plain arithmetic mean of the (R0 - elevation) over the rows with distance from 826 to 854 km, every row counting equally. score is 1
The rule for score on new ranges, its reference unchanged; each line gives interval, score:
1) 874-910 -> -2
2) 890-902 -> -1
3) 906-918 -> 3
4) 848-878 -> -5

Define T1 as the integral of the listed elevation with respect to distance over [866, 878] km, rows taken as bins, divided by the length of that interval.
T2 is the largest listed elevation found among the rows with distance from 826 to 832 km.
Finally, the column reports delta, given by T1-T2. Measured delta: -1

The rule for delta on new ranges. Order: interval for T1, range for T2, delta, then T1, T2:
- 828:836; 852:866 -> -4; 24.6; 28.2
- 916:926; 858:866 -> -14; 13.9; 28.2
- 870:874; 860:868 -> -2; 26.9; 28.5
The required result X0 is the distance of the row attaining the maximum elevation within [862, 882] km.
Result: 867 km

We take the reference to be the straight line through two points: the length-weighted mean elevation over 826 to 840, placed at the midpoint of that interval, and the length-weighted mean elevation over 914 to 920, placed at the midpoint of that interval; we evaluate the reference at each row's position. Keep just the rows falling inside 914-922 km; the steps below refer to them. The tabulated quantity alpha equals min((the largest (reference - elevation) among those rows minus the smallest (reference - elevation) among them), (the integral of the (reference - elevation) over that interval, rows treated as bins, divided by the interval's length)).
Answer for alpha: -1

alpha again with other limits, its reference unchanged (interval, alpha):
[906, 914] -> 1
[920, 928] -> -6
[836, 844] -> -1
